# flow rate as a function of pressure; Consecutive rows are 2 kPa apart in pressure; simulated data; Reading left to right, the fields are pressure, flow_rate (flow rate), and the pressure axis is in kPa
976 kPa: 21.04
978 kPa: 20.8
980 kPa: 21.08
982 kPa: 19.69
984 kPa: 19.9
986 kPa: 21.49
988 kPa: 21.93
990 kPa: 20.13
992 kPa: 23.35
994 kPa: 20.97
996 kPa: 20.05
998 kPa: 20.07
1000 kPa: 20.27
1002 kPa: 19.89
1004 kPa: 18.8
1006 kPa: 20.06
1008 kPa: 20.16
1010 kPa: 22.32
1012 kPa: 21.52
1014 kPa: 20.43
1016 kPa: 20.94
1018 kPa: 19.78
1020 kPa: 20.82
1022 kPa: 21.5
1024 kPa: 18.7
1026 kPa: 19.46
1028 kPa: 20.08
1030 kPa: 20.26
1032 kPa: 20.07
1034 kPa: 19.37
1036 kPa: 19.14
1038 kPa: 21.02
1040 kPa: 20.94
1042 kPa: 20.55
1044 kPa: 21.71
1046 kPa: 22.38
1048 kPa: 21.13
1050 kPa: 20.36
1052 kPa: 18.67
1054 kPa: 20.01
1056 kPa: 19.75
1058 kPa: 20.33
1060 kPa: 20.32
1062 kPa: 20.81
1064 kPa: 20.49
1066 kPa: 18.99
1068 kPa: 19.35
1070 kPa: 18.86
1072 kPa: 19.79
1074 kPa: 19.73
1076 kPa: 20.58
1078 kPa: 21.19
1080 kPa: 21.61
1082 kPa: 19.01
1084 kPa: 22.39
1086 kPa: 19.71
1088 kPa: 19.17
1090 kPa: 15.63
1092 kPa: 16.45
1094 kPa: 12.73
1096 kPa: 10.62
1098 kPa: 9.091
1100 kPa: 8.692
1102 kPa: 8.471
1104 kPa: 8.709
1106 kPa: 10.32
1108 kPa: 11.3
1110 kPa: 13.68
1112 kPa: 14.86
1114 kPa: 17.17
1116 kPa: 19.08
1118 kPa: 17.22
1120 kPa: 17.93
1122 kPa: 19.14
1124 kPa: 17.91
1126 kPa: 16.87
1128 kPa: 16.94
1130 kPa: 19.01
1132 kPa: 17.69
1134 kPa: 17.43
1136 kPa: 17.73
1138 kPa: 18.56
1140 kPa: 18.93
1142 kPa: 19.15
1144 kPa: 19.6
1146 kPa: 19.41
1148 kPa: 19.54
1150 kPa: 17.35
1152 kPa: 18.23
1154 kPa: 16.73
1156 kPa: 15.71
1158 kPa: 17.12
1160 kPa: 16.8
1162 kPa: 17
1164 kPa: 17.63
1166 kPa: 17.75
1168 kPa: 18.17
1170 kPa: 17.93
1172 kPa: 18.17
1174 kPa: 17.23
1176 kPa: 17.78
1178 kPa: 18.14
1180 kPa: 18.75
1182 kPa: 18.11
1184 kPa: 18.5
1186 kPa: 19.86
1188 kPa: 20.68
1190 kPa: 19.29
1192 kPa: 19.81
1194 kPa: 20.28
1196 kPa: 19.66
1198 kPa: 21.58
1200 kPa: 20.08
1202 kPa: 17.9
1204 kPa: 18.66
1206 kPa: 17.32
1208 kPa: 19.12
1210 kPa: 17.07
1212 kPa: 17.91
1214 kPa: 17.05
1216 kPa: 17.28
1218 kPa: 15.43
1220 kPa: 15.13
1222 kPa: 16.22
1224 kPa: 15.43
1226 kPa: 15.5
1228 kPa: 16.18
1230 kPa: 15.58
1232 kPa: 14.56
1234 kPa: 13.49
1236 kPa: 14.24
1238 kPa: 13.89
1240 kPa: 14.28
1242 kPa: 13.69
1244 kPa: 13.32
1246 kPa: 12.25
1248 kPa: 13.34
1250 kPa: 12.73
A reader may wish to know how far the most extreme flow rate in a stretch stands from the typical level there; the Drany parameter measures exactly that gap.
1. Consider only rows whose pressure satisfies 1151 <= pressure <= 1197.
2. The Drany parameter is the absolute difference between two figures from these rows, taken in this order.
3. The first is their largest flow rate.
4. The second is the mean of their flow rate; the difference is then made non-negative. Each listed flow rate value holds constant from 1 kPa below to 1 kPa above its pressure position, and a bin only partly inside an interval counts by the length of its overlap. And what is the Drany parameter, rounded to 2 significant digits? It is 2.4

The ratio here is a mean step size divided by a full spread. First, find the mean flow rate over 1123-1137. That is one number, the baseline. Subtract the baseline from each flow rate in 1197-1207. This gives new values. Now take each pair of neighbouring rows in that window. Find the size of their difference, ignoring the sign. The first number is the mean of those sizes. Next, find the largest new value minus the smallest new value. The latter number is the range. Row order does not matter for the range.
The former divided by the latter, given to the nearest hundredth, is 0.34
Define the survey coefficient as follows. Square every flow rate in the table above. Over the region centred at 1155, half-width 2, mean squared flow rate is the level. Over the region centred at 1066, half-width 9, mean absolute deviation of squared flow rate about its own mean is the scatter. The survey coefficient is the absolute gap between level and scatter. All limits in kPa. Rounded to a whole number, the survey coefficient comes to 241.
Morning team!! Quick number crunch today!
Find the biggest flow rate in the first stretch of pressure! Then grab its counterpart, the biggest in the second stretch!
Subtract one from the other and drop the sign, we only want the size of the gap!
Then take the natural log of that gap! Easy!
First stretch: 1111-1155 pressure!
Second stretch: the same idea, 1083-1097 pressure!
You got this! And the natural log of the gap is 1.0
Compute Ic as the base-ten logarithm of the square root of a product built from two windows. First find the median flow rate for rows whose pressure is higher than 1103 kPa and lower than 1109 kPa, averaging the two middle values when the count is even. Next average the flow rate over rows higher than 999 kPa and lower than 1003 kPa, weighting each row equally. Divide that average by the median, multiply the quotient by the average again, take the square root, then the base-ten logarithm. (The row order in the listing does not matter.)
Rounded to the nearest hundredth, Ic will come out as 0.80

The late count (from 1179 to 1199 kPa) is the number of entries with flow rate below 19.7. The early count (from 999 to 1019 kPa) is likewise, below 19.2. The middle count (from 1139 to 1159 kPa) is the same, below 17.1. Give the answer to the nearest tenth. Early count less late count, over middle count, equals -2.0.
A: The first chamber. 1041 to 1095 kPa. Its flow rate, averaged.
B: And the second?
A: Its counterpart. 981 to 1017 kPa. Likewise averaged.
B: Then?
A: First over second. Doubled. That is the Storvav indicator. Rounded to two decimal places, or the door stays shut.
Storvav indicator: 1.91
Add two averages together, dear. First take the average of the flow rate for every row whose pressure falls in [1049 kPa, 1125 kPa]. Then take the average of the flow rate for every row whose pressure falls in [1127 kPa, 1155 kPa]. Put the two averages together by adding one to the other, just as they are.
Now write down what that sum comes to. 35.4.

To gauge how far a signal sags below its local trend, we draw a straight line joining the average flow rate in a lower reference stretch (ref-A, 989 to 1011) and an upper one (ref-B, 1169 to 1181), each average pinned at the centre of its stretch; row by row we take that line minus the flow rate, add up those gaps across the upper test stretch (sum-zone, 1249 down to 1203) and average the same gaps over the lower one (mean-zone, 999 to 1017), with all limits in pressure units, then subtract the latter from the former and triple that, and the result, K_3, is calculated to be 120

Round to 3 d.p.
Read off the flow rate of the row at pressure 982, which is 19.690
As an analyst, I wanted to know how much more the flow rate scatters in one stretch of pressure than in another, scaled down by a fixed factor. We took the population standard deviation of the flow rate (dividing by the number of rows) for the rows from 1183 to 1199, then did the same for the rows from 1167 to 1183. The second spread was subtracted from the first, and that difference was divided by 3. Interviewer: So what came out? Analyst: 0.15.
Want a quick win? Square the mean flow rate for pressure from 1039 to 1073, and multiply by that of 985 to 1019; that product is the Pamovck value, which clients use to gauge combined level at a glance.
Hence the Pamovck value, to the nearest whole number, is 8504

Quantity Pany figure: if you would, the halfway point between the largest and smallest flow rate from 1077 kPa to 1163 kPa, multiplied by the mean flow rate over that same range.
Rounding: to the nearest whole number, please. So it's 255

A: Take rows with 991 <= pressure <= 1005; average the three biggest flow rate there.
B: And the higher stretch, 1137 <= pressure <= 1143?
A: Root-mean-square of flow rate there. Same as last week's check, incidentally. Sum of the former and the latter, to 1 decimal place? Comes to 40.4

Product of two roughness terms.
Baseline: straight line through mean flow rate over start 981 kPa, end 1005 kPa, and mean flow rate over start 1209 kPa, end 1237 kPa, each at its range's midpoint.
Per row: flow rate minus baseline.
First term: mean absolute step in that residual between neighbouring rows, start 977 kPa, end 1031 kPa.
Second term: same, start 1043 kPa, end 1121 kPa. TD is 1.3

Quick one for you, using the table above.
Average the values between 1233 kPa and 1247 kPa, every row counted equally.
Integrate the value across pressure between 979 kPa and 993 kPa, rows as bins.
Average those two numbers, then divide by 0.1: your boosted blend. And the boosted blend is 1544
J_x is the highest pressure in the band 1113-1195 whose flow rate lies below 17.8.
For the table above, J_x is 1176 kPa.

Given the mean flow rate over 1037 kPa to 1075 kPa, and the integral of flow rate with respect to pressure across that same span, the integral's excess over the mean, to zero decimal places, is 750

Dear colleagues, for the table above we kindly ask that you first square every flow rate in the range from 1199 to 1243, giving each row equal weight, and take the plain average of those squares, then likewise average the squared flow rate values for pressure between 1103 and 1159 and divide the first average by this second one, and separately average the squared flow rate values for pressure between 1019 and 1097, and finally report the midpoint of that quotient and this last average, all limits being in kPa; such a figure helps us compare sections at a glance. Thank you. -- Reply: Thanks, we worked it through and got 195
